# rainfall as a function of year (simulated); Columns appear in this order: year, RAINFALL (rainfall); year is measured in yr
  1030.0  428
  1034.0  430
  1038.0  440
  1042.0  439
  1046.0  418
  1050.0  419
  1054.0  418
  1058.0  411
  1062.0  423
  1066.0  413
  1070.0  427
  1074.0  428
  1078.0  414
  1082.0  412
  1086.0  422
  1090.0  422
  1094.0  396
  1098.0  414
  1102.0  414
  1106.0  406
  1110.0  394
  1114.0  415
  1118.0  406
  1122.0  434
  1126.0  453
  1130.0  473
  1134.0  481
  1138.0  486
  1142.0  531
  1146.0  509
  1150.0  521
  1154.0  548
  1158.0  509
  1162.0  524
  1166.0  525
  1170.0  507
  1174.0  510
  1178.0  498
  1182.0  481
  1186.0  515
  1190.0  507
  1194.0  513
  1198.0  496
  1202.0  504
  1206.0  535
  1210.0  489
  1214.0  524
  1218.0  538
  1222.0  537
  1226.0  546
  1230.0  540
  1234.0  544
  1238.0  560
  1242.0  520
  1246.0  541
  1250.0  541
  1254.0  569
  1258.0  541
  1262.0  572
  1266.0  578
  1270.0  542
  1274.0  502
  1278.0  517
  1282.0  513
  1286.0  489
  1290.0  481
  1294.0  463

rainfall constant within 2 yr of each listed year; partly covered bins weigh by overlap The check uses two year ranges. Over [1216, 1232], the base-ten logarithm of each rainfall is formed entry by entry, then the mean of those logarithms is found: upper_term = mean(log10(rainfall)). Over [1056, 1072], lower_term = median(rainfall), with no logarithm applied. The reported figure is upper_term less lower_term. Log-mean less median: -415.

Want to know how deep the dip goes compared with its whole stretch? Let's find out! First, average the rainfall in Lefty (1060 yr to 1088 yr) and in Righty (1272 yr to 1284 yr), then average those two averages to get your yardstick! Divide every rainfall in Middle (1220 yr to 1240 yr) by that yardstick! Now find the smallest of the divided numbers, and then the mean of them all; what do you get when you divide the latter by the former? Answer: 1.02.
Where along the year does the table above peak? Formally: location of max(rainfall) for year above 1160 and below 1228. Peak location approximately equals 1226.0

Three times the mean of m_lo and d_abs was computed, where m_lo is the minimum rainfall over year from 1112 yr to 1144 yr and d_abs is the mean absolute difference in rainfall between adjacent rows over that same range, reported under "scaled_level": 638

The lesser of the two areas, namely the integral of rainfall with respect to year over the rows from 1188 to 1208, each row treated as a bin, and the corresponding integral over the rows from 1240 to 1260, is 10220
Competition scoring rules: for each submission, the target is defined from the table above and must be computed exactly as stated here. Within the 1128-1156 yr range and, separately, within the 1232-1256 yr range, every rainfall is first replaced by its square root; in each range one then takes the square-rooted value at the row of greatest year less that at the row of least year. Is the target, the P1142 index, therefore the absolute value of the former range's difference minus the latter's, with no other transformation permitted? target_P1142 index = 1.1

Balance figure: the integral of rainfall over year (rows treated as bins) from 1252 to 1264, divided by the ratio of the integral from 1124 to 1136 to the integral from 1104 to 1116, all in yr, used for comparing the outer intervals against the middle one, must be 5810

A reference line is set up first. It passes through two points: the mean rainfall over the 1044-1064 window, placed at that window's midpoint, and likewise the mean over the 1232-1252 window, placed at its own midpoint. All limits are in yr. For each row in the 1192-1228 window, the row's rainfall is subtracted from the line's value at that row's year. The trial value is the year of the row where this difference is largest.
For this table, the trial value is 1210.0 yr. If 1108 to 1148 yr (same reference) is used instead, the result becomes 1110.0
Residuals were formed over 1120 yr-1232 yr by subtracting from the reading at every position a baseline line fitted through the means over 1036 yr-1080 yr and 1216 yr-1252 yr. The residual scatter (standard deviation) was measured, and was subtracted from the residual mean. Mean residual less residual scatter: -16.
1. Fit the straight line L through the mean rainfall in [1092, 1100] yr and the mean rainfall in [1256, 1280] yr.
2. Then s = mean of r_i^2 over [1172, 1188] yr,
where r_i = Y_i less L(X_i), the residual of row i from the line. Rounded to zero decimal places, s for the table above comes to 1032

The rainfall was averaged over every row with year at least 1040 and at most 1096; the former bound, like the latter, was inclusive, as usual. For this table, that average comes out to 419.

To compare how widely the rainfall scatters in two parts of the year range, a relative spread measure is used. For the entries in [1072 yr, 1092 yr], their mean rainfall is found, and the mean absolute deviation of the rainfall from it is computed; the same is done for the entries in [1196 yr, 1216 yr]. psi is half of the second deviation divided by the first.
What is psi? 1.5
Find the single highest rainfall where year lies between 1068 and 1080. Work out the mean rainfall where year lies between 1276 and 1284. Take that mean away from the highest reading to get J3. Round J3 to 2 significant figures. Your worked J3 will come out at -87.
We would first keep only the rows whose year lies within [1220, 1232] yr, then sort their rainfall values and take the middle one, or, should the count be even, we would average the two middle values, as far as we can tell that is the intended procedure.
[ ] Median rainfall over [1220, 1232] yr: 540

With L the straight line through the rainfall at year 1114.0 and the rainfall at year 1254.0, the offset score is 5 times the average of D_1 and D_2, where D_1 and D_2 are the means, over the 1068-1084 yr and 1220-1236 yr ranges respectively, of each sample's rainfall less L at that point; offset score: 121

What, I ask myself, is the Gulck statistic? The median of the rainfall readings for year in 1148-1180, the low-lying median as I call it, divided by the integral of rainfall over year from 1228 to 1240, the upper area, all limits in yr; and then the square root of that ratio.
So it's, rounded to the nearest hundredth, 0.28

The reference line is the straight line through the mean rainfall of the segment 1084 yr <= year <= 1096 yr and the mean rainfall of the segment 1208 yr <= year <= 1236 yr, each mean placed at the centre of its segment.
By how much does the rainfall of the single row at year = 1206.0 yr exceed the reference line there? 18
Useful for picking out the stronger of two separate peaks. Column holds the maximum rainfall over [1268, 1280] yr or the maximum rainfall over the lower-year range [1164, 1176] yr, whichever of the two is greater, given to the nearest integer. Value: 542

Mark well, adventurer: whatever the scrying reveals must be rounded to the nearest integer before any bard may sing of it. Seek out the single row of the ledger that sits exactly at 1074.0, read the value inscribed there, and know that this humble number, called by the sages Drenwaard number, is 428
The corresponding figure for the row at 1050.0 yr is 419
